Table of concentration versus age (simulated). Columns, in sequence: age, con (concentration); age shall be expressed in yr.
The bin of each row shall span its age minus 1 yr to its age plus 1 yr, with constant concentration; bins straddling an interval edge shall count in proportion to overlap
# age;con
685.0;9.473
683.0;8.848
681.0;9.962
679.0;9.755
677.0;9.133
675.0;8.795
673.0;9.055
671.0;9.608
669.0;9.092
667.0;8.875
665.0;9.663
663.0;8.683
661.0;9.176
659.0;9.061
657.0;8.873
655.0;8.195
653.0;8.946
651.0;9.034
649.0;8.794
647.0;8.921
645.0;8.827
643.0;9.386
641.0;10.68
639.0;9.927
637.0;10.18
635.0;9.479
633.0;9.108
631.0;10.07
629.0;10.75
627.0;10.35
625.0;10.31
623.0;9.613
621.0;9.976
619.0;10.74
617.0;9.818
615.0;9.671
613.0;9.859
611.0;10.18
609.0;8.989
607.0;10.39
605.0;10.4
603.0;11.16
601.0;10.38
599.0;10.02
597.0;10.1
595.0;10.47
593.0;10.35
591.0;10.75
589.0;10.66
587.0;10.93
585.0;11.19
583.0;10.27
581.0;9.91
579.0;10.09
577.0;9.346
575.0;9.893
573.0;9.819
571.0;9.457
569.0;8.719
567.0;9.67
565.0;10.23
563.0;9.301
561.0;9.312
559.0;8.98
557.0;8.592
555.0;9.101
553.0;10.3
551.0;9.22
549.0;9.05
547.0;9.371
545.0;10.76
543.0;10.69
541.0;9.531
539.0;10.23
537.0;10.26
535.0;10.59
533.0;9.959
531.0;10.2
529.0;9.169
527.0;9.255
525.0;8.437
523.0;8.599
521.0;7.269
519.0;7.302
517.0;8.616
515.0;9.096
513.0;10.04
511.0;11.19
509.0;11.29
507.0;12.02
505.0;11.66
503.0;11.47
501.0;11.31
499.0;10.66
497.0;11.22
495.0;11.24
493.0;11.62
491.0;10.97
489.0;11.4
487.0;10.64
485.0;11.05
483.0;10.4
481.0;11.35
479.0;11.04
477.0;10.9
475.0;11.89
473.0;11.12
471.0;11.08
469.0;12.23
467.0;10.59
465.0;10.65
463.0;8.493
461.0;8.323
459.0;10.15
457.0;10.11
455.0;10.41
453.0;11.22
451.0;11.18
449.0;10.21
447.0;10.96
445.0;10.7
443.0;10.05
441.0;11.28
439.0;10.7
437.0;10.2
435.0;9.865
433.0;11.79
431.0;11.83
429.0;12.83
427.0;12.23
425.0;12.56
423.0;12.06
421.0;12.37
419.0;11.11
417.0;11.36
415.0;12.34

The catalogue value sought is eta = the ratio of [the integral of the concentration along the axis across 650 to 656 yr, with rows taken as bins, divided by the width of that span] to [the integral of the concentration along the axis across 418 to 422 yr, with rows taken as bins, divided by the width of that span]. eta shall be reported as 0.74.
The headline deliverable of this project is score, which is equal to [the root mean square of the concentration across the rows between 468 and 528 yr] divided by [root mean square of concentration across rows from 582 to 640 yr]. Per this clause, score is 1.04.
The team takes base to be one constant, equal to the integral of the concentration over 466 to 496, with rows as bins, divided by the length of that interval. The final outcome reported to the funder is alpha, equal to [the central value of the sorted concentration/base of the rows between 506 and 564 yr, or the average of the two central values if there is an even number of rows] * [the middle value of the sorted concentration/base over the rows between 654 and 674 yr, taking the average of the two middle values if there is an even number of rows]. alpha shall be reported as 0.68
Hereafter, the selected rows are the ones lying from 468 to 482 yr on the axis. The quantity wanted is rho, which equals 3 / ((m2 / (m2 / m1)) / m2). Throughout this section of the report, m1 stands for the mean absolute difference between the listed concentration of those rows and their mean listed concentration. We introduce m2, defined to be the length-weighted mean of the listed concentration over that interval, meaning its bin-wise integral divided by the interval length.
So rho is 87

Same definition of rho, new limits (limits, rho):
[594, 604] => 101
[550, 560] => 65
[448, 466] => 41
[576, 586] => 67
